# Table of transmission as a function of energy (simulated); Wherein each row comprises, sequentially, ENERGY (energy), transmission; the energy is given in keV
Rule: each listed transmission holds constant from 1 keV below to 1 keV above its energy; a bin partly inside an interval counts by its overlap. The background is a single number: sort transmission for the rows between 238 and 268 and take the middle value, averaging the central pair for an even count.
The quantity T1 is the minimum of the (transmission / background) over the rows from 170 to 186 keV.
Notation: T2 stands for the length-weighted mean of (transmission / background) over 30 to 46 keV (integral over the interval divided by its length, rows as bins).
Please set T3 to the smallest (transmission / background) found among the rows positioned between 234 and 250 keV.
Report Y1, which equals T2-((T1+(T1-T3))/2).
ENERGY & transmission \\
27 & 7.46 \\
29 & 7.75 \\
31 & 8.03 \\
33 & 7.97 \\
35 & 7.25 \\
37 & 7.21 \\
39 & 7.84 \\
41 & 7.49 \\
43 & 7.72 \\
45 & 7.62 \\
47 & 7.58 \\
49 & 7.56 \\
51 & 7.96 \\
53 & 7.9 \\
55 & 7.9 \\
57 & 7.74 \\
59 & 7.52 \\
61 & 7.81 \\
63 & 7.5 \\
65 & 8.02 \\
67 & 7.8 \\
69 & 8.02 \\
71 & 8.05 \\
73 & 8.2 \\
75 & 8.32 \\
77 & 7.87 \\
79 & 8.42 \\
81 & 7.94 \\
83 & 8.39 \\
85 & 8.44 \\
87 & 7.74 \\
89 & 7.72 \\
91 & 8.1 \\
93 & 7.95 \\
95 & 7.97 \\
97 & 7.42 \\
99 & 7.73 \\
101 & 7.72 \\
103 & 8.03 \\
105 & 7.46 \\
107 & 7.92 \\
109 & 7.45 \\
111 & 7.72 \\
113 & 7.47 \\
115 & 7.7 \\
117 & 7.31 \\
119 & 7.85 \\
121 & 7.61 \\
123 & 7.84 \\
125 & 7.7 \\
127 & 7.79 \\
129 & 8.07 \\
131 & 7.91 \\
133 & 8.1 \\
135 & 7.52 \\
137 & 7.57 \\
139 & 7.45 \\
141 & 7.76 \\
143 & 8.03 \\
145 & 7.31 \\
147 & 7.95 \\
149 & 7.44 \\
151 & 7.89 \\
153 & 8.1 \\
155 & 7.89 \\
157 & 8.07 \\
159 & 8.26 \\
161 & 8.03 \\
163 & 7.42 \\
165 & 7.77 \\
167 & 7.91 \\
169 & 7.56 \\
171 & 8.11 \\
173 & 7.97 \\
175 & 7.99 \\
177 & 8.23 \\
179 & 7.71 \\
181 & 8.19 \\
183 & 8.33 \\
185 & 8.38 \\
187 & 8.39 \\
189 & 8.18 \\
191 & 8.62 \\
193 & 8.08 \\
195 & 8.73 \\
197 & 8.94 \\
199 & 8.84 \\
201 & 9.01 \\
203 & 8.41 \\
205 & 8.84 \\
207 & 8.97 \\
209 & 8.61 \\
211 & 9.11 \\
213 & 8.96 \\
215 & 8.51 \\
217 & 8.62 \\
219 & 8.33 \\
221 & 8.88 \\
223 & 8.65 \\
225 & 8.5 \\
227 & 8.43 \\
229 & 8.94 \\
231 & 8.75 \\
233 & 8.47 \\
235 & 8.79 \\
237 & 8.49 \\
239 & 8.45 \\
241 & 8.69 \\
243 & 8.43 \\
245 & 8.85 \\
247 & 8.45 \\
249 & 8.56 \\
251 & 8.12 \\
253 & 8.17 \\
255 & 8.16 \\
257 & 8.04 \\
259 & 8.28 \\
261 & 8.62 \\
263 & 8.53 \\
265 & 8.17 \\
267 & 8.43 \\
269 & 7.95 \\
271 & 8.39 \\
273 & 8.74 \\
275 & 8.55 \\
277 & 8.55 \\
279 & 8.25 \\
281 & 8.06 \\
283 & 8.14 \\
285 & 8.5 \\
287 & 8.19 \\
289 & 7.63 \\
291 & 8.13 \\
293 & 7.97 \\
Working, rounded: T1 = 0.915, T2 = 0.91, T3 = 1.00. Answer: 0.492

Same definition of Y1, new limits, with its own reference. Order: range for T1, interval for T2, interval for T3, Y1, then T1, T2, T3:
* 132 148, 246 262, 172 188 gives 0.575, 0.867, 0.98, 0.91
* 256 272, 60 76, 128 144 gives 0.444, 0.943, 0.94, 0.88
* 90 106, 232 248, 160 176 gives 0.577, 0.880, 1.02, 0.88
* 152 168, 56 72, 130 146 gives 0.480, 0.880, 0.93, 0.87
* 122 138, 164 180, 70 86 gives 0.513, 0.892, 0.94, 0.93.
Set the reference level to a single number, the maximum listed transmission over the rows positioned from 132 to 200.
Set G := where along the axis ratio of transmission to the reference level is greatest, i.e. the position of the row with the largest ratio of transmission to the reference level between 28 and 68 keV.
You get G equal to 31 keV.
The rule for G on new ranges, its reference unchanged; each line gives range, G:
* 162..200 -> 197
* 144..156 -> 153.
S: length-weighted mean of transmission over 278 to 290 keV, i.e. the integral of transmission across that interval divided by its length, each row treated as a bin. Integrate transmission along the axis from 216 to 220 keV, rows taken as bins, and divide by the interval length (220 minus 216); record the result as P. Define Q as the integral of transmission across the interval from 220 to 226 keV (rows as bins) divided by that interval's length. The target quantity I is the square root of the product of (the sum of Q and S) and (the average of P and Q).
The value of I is 12.0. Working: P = 8.5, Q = 8.7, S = 8.13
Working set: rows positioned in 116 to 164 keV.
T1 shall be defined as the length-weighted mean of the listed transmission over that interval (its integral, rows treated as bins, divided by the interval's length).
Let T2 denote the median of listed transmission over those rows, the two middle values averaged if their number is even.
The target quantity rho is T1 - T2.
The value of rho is -0.06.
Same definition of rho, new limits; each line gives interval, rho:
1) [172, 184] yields -0.02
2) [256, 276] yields -0.04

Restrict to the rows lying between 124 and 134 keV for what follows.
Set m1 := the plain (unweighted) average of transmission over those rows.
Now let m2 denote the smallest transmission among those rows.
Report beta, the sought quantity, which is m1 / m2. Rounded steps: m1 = 7.91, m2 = 7.7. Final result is 1.028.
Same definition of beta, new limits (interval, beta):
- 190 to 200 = 1.070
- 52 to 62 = 1.034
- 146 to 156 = 1.056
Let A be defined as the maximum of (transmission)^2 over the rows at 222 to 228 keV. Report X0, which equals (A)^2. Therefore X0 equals 5598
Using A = 75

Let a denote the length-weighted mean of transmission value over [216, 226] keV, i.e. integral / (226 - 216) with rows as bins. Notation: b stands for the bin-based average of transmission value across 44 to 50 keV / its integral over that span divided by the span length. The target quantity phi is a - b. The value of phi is 1.01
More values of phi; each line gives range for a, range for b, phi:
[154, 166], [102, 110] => 0.19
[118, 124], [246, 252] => -0.61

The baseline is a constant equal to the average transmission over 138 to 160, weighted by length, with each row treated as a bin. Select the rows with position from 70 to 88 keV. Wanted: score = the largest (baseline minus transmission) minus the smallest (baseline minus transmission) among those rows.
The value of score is 0.70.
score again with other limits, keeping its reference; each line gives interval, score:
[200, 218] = 0.70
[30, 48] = 0.82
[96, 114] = 0.61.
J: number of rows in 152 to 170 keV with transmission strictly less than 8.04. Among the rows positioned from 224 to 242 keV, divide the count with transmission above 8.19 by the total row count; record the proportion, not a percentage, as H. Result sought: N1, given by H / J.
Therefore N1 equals 0.17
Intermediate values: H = 1.0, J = 6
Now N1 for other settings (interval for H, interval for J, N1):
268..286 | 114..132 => 0.08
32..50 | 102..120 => 0.00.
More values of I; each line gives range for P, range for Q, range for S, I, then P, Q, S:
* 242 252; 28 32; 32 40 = 11.2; 8.5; 7.9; 7.57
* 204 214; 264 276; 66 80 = 11.9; 8.9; 8.4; 8.10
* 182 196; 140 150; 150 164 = 11.2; 8.4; 7.7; 7.95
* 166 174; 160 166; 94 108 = 11.0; 7.9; 7.7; 7.75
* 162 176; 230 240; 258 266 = 11.8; 7.8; 8.6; 8.40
